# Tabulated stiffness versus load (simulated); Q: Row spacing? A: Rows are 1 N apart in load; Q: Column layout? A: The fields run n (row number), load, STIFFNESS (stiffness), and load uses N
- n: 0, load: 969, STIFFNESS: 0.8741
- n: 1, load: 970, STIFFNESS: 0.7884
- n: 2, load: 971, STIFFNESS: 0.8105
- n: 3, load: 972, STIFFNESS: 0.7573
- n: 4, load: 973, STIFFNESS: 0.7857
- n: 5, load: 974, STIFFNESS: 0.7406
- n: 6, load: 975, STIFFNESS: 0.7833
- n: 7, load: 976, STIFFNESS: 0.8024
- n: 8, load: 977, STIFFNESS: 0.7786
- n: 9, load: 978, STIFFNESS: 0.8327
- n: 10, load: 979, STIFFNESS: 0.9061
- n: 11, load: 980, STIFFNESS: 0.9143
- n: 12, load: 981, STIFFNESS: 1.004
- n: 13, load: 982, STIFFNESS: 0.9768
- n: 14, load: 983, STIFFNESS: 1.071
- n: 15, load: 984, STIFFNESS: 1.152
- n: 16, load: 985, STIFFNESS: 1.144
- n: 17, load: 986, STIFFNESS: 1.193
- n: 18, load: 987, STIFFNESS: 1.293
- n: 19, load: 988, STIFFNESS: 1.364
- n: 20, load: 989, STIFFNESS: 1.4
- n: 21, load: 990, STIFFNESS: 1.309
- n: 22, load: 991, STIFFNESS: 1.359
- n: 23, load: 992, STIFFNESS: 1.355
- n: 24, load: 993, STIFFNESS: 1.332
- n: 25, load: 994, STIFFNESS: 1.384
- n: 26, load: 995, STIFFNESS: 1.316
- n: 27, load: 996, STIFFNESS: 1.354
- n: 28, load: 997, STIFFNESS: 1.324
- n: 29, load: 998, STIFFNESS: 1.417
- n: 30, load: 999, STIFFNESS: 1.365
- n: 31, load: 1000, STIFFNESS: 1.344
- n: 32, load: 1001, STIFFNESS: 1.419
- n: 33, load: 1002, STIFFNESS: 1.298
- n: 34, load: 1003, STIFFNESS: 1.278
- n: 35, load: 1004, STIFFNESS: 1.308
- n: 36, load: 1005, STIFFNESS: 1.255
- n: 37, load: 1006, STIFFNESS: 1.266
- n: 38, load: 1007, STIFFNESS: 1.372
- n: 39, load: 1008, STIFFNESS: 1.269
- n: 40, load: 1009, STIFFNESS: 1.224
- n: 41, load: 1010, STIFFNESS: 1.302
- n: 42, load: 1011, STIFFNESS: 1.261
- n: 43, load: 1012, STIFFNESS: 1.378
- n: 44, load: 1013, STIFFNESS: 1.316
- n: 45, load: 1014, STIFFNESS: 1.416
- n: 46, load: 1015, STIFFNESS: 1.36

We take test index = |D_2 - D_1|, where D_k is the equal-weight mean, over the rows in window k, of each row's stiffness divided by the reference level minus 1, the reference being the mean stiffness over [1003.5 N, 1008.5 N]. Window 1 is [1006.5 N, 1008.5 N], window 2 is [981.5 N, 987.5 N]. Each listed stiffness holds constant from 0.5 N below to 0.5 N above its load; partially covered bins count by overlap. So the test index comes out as 0.14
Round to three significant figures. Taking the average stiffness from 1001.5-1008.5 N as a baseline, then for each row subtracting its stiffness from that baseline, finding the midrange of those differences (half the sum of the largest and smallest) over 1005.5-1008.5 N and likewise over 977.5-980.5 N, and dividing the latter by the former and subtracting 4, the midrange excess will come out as -19.7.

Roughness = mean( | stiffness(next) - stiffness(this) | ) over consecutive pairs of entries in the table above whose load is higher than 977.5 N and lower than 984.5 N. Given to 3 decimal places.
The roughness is 0.062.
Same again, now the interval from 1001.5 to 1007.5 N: 0.044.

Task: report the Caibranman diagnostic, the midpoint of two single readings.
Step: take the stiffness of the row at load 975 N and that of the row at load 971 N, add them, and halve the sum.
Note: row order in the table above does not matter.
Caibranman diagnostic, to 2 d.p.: 0.80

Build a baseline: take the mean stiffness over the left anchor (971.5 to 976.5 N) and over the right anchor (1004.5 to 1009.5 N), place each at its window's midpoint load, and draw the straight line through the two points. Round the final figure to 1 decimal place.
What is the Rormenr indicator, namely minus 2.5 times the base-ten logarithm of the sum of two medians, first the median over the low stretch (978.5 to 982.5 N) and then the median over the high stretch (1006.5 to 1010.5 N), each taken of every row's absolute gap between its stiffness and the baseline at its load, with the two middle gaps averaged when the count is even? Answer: 2.3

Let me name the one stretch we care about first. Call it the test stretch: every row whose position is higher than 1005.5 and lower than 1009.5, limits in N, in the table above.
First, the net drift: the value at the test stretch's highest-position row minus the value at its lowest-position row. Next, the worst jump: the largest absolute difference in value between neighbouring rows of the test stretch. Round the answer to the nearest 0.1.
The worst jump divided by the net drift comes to -2.5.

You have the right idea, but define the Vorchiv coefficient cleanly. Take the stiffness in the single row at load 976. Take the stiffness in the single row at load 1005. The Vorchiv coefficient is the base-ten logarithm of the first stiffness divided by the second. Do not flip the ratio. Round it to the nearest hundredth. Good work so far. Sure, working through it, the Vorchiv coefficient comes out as -0.19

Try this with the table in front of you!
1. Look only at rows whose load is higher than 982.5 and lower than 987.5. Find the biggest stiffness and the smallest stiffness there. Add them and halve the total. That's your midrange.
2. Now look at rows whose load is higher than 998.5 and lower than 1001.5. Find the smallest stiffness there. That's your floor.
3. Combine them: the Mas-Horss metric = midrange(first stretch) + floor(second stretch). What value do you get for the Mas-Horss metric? 2.53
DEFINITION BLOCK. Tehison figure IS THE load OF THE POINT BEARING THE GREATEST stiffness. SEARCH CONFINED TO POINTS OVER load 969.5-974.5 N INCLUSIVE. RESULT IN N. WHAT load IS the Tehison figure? 971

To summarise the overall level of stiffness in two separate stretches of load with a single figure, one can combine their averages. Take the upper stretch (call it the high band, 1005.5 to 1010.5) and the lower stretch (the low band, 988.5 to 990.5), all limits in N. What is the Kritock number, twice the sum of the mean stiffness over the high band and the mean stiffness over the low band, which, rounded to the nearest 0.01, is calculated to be 5.28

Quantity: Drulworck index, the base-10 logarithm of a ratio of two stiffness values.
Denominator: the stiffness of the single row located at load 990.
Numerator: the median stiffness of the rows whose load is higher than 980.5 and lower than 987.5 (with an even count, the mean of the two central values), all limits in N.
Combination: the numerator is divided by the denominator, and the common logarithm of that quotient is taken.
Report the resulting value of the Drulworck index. -0.059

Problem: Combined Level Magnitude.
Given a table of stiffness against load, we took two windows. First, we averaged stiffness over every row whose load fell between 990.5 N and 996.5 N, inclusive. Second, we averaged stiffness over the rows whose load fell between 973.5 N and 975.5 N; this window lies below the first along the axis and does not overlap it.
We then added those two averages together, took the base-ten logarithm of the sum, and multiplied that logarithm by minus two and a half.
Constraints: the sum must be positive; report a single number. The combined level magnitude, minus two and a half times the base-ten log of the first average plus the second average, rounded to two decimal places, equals -0.81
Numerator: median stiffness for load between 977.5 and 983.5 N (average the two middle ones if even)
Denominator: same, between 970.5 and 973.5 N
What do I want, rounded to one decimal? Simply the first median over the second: 1.2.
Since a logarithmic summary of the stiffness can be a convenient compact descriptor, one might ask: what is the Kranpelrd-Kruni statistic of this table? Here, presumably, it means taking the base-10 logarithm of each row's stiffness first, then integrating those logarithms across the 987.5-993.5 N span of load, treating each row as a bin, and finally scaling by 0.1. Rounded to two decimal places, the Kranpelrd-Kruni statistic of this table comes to 0.08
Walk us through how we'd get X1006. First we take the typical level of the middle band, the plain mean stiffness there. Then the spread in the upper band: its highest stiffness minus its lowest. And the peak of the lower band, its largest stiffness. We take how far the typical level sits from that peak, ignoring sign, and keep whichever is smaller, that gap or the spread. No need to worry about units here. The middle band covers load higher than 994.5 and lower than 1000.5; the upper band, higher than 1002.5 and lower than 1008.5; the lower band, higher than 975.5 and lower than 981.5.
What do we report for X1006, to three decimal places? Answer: 0.117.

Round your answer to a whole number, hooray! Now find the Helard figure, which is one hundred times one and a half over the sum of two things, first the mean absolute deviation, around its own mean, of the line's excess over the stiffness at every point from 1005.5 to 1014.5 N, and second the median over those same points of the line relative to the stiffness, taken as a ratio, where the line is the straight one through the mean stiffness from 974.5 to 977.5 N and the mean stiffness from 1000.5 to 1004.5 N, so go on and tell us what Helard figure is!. 127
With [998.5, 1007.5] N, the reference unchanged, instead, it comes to 135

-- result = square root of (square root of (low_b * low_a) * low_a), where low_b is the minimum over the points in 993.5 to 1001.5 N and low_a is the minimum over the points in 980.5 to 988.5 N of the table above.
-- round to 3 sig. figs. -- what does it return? 1.05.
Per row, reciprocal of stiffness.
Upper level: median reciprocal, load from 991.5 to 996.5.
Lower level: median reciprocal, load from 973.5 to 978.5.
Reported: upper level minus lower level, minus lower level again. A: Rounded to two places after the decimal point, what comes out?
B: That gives -1.81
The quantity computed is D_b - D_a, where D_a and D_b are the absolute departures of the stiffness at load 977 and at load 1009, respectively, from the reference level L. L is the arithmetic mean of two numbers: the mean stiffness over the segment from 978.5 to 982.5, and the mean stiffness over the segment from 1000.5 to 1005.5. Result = -0.259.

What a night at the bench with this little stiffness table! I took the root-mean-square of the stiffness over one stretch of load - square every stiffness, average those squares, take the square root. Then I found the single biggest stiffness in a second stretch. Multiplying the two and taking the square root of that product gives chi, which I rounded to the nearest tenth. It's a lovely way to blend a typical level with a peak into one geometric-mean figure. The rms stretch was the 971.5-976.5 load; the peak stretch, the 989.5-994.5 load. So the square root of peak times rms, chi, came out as 1.0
